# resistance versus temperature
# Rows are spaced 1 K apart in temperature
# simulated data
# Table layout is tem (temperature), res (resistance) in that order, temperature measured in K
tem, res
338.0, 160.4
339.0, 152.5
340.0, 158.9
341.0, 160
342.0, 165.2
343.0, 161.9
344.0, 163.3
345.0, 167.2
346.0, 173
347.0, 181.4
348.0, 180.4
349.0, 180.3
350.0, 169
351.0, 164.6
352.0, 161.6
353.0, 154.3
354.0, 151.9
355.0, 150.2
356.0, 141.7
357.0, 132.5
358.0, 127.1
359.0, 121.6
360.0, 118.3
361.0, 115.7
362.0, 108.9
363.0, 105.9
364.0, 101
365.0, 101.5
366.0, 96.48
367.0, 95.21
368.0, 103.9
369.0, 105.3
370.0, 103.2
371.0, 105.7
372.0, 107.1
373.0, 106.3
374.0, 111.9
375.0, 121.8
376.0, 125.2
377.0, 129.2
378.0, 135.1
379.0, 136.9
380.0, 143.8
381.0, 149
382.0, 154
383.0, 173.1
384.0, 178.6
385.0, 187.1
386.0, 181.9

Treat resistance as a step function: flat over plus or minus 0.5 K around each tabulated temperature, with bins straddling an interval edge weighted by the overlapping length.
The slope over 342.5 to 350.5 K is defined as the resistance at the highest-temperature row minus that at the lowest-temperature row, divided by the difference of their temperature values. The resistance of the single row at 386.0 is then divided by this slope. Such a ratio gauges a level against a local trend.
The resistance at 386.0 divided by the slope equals 179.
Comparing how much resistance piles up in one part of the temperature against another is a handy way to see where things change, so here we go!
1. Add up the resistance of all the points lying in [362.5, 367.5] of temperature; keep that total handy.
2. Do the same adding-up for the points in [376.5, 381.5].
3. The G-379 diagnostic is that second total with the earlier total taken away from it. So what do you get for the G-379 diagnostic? 194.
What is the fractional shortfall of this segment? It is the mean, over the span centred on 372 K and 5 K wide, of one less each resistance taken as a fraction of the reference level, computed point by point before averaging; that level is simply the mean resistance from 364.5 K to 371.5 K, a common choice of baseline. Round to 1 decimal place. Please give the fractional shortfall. -0.1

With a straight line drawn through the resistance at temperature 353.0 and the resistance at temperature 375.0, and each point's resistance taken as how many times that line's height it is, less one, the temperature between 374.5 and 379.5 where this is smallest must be 375.0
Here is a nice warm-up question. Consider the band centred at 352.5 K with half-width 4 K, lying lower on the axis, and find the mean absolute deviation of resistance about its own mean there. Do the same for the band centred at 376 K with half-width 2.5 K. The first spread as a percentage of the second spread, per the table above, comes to 155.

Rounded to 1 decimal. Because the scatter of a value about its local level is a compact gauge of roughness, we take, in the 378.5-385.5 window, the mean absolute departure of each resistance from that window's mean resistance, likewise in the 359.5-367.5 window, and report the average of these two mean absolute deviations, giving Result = 11.7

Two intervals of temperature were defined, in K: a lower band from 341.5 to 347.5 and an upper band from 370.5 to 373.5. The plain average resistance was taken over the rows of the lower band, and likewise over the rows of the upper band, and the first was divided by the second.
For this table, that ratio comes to 1.59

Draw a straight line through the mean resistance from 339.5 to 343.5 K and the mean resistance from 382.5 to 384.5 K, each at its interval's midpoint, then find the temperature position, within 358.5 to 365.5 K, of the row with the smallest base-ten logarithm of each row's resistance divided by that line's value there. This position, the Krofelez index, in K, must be 364.0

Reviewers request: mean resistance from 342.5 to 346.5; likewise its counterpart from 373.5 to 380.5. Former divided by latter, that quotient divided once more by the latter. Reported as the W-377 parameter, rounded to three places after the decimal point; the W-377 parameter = 0.010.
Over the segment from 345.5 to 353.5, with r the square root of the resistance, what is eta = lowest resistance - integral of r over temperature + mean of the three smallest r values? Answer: 63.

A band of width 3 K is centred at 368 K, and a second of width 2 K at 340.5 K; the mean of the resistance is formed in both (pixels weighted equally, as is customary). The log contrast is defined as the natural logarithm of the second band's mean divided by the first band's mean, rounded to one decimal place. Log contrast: 0.5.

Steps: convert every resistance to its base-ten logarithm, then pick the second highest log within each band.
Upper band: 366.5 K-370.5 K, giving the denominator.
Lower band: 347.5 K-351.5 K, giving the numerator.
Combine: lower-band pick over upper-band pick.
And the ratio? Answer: 1.12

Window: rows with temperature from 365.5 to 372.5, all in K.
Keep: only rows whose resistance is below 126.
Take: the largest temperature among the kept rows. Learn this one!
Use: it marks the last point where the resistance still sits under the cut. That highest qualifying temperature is 372.0 K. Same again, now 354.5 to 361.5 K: 361.0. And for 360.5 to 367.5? 367.0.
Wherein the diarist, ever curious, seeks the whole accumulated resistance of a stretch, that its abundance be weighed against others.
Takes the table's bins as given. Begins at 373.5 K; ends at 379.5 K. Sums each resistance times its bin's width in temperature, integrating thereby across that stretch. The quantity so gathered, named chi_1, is 760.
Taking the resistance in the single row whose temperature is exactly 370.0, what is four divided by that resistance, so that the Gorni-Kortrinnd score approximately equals 0.0388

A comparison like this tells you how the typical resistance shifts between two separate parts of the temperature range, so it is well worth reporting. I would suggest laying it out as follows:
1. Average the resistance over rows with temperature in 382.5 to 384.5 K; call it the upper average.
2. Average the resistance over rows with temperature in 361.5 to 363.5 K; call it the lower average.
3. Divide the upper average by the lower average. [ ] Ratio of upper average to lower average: 1.6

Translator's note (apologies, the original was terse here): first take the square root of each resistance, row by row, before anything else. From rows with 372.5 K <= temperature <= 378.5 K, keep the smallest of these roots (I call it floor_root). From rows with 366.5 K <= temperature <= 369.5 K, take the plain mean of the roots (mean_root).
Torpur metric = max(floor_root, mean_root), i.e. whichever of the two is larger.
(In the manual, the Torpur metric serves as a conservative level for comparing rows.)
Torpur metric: 10.3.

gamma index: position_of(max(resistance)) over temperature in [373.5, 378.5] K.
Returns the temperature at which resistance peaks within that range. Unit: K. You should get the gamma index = 378.0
